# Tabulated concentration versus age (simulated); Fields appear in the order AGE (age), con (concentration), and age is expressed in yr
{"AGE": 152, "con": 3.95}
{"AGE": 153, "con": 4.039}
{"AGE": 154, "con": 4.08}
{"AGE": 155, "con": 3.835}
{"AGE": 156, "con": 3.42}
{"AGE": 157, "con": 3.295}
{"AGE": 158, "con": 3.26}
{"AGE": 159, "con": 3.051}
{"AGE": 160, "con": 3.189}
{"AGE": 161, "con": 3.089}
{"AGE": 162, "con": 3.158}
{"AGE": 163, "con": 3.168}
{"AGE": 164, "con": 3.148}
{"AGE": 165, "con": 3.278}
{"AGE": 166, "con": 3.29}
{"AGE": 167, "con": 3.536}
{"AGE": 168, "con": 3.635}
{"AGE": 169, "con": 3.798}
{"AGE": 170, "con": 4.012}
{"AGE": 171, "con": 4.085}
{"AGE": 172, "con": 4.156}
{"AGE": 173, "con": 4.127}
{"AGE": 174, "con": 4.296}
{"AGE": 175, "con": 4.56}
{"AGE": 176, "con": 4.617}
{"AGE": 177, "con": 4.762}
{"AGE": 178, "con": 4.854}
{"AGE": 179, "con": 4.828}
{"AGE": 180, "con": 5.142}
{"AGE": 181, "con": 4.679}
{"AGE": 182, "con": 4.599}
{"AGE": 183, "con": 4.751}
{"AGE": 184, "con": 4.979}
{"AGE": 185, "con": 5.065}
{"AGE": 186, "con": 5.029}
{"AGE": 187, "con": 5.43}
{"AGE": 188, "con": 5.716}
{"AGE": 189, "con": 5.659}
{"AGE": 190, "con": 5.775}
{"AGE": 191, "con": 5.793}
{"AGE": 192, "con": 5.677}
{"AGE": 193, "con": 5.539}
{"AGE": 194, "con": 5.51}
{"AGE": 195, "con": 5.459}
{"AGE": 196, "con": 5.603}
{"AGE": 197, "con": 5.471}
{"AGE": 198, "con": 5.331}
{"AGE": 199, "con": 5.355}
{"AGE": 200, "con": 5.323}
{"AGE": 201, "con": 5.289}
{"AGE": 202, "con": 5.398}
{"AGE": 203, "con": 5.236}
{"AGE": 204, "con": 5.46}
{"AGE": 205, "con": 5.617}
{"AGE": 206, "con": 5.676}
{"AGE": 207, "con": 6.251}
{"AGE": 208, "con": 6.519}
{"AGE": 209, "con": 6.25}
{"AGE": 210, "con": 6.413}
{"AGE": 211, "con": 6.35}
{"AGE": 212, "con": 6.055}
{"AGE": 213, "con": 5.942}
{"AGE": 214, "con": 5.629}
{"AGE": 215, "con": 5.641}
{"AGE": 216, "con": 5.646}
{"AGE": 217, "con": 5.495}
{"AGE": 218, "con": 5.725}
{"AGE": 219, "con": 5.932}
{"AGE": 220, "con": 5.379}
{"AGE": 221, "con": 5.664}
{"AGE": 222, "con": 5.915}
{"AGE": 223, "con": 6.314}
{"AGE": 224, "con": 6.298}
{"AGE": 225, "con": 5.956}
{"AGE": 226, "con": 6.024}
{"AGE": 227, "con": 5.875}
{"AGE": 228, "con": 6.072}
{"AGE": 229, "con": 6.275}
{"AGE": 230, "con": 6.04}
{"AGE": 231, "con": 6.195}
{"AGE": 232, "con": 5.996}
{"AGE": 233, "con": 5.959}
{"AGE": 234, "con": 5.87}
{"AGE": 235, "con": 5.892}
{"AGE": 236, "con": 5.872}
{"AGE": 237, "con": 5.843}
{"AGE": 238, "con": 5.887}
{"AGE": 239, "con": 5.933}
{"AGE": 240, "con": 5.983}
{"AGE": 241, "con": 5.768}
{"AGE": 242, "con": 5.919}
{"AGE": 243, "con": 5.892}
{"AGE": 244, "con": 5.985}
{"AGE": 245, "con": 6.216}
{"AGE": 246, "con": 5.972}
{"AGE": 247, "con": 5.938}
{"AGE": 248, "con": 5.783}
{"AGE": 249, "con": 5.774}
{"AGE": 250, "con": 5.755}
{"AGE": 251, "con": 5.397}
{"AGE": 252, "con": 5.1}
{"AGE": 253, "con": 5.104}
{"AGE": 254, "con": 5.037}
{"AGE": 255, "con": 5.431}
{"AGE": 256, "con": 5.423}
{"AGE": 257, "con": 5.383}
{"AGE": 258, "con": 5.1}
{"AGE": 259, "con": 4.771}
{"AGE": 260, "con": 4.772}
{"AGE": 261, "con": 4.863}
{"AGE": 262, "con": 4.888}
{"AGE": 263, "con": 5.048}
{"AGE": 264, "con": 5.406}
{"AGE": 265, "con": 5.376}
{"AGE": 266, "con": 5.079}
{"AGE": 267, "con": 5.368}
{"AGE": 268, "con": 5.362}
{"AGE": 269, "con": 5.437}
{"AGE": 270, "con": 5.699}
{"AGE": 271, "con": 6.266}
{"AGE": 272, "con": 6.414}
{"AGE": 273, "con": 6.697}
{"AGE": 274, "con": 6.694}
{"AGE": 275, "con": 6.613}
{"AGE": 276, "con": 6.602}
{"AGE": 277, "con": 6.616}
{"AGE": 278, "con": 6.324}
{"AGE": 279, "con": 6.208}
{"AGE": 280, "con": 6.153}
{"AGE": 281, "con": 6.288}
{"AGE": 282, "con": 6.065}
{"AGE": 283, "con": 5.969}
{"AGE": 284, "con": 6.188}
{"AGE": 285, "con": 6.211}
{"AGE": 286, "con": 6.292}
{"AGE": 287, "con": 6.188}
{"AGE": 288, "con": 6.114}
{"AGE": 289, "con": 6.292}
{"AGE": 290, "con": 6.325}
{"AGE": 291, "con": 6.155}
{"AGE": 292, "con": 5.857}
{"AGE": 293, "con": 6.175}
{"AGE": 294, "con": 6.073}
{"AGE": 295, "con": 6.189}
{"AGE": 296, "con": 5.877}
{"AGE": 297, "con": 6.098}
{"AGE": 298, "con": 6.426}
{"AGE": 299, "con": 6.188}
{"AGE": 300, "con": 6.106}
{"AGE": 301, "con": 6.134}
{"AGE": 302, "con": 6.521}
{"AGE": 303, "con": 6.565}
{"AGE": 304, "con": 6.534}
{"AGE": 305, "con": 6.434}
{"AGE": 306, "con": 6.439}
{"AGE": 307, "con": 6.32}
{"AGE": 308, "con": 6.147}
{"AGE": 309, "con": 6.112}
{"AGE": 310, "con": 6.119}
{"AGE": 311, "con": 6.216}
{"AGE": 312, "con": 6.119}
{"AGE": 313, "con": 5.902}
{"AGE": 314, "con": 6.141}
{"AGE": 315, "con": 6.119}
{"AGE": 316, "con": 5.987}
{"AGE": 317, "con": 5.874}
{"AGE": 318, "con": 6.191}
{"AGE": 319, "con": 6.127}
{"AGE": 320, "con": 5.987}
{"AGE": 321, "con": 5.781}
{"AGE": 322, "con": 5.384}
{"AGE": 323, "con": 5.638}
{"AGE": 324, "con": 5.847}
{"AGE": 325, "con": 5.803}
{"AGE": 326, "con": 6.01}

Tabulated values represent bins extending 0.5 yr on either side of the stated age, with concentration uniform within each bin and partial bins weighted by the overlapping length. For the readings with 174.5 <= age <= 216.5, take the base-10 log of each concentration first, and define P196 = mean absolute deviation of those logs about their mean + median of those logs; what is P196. 0.770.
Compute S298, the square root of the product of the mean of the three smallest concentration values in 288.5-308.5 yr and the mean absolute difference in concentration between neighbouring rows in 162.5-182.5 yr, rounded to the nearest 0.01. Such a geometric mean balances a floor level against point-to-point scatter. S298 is 0.91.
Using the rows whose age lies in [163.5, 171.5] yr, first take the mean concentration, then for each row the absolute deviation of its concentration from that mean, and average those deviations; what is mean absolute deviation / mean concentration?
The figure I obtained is 0.079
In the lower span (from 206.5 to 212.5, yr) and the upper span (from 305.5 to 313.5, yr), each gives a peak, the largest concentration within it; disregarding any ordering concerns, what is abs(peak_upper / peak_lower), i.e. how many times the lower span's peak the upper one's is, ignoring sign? 0.99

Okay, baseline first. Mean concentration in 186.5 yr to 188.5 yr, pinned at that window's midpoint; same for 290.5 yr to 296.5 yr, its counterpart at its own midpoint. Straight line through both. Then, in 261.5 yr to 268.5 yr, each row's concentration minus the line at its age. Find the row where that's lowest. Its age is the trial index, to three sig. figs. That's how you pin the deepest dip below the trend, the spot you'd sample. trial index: 262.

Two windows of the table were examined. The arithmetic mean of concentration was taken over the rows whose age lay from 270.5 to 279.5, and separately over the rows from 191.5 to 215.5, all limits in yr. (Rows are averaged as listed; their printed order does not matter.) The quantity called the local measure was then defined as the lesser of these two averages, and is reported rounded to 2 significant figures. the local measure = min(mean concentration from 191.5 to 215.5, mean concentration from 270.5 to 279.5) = 5.7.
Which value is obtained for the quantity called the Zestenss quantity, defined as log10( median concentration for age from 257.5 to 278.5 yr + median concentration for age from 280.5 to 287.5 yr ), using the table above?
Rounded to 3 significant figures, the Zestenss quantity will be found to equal 1.06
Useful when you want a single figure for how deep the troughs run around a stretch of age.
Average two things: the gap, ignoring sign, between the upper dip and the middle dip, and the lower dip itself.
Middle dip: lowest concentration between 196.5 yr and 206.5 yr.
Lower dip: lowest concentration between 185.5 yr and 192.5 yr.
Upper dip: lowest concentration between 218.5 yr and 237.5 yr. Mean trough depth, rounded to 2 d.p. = 2.59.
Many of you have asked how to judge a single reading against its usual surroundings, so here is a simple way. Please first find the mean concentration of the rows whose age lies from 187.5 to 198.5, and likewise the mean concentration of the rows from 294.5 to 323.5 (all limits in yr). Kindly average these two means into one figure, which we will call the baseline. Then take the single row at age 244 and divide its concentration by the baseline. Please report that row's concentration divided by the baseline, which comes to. 1.02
